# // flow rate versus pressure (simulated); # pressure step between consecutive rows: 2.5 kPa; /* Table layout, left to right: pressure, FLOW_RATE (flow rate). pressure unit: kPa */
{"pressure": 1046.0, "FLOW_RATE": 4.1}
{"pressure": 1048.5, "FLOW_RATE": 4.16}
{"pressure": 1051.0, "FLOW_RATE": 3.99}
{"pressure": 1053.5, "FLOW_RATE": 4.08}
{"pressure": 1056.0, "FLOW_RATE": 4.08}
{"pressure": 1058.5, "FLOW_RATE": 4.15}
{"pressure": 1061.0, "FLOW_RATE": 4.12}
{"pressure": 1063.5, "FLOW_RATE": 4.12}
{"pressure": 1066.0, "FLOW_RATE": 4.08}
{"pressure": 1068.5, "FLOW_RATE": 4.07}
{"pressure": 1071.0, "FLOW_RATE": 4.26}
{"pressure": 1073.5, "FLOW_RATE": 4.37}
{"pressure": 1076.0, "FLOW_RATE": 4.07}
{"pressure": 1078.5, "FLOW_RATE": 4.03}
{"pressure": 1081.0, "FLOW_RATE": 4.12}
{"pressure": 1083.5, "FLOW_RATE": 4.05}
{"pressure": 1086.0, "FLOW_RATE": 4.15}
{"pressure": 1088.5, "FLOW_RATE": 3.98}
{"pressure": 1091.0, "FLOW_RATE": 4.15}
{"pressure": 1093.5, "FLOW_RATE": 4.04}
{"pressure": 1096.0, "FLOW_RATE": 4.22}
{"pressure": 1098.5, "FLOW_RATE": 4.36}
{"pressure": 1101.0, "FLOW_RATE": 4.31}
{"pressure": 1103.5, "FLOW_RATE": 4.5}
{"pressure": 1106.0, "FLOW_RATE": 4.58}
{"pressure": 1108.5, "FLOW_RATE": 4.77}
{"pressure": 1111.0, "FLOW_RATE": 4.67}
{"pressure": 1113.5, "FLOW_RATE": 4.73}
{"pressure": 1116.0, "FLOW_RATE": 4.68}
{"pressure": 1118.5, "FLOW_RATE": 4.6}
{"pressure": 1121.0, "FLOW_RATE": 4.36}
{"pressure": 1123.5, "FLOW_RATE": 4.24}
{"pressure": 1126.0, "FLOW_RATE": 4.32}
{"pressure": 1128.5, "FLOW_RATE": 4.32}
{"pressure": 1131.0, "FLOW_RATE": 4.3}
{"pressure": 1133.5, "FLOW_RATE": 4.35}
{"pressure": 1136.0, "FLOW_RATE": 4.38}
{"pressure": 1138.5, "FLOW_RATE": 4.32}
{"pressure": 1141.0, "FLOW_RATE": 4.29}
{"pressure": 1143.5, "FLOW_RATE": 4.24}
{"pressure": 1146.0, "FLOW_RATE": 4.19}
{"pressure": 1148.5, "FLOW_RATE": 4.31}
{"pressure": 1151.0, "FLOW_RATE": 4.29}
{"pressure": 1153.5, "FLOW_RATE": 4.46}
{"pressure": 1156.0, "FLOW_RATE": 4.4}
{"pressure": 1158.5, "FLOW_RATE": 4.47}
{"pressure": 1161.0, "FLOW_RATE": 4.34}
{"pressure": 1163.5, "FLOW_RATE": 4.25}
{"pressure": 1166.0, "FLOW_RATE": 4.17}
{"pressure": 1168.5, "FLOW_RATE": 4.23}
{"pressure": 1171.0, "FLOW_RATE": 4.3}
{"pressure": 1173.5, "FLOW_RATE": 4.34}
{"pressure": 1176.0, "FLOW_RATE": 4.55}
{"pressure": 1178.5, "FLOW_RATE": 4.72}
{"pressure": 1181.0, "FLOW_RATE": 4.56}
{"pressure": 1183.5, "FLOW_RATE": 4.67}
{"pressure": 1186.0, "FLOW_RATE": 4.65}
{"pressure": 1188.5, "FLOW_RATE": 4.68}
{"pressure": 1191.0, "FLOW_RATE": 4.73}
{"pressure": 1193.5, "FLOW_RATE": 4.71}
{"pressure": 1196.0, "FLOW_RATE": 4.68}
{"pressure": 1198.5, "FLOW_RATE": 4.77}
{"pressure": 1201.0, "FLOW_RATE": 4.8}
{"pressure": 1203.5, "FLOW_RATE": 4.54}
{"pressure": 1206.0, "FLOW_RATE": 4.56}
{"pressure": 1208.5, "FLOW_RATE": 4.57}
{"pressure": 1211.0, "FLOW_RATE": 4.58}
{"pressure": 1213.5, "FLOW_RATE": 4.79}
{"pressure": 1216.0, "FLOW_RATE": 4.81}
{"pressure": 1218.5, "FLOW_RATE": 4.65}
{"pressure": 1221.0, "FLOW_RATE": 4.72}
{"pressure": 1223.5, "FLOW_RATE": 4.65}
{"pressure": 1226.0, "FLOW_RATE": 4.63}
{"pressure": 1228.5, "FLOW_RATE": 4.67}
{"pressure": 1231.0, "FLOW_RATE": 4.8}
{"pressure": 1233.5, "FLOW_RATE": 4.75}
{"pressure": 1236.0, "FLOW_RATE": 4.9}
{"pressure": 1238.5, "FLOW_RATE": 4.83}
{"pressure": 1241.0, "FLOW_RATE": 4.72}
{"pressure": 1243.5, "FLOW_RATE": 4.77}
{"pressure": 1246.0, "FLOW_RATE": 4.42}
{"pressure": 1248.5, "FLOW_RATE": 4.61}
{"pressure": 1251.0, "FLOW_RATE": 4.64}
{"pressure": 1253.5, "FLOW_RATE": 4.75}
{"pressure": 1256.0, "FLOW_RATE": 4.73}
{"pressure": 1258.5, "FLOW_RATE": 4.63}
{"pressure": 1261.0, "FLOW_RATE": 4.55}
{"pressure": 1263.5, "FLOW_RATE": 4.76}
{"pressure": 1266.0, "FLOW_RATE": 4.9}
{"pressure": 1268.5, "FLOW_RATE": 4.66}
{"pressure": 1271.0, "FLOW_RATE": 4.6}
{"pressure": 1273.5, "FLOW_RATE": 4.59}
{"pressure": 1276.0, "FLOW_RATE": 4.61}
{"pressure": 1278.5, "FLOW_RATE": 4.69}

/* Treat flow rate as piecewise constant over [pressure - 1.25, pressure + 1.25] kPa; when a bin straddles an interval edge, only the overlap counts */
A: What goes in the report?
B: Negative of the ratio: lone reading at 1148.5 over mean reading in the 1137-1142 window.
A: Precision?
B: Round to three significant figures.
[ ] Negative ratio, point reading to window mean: -1.00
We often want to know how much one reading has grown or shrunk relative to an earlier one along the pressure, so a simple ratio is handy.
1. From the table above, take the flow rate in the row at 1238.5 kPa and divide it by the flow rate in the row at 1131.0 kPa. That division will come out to 1.123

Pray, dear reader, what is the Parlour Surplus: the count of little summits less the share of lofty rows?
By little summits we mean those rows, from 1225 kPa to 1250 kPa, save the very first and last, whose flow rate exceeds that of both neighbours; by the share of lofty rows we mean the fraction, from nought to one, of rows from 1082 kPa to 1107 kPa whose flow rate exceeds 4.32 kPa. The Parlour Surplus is 2.7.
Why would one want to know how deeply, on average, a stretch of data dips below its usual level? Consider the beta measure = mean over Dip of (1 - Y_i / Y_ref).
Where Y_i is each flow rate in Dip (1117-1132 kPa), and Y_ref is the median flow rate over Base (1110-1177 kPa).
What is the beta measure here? -0.01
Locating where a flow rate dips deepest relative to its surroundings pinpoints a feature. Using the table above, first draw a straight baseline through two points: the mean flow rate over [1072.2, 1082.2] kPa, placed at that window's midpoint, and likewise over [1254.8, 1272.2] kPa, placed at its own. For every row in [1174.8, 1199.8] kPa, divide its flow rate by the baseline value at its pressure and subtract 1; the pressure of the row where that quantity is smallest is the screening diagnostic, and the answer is 1181.0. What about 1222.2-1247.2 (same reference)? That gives 1246.0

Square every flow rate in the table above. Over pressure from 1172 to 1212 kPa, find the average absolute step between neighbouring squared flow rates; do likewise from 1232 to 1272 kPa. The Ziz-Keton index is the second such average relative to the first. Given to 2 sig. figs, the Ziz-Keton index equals 1.6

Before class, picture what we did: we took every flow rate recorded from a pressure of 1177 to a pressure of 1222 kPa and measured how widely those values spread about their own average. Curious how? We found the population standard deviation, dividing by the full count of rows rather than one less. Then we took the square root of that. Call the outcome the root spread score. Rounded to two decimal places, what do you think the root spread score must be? 0.29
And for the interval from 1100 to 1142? 0.42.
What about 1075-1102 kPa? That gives 0.34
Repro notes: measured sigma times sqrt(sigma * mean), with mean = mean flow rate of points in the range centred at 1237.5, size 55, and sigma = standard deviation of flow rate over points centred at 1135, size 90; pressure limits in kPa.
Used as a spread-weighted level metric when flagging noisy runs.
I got 0.16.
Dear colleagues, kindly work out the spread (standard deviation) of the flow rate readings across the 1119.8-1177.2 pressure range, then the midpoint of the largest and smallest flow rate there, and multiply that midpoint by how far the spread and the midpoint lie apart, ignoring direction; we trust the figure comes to 18.6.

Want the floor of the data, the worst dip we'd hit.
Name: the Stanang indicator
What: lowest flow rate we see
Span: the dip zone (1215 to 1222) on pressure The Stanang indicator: 4.65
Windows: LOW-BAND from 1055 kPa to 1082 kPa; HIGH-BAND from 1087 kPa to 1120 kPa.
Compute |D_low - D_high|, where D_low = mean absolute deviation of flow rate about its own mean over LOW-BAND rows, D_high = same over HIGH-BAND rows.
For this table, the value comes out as 0.16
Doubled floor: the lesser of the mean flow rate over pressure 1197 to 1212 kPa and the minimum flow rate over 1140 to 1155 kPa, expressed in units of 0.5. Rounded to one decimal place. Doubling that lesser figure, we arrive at 8.4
